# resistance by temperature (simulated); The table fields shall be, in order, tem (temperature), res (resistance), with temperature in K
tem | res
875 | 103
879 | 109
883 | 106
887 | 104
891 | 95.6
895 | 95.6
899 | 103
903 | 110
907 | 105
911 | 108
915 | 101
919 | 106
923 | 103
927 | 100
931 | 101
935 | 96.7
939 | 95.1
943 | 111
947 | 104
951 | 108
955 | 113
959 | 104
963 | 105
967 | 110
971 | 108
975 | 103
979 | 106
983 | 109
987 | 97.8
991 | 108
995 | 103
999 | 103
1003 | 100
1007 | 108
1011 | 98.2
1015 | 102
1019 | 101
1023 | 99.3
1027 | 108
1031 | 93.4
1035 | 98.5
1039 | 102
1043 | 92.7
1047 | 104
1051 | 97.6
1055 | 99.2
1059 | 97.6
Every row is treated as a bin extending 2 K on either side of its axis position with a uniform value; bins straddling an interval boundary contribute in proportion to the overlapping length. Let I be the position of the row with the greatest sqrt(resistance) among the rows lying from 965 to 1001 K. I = 967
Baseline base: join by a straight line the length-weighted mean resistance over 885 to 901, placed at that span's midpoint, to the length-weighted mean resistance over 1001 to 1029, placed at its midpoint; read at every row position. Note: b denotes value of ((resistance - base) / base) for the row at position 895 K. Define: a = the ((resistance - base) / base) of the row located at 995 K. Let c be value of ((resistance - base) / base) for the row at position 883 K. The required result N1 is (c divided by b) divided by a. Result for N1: -155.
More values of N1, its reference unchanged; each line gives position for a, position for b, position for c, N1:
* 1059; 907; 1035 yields 15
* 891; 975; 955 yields -197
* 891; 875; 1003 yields 13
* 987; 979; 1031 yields 54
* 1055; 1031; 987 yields -11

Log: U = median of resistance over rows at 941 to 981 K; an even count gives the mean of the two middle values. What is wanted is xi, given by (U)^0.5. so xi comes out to 10.34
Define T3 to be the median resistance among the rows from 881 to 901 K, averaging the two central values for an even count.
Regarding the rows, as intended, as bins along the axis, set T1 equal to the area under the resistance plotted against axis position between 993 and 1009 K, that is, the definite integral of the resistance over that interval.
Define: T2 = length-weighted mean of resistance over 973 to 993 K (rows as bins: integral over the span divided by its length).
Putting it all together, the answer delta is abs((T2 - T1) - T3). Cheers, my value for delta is 1654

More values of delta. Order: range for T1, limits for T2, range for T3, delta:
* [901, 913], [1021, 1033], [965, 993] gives 1300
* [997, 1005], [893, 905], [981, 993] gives 817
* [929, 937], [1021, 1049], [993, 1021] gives 793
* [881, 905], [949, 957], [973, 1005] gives 2449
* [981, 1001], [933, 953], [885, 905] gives 2083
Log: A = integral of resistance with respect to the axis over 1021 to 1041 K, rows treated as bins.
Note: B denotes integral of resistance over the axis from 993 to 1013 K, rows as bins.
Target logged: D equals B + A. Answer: 4054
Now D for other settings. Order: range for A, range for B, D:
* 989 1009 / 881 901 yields 4105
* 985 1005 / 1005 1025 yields 4081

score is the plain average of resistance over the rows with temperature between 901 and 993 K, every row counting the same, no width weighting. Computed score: 104.9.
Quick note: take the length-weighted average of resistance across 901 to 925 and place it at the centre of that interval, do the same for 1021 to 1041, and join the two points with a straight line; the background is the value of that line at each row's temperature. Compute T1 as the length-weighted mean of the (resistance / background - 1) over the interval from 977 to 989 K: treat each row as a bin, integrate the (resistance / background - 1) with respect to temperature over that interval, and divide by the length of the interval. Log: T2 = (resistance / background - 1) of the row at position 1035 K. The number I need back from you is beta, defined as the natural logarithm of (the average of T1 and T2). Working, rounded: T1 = 0.018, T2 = -0.02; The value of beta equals -6.58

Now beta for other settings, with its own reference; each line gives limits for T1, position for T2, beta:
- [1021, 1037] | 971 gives -3.81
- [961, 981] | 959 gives -3.93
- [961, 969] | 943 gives -2.92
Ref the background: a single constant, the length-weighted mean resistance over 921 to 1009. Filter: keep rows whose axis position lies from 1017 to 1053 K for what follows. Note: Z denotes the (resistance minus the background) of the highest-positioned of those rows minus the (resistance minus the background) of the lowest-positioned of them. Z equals -3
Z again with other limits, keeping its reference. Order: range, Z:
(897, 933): -2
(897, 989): -5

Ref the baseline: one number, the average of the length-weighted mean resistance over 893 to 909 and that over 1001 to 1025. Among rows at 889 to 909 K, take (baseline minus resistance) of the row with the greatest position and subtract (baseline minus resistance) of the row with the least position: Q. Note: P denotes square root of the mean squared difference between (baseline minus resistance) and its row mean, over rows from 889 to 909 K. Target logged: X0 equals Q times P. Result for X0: -52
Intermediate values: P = 5.6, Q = -9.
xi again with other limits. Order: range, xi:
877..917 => 10.22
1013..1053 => 10.01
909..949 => 10.10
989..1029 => 10.12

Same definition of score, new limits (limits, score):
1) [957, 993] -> 105.6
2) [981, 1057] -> 101.3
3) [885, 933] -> 102.7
